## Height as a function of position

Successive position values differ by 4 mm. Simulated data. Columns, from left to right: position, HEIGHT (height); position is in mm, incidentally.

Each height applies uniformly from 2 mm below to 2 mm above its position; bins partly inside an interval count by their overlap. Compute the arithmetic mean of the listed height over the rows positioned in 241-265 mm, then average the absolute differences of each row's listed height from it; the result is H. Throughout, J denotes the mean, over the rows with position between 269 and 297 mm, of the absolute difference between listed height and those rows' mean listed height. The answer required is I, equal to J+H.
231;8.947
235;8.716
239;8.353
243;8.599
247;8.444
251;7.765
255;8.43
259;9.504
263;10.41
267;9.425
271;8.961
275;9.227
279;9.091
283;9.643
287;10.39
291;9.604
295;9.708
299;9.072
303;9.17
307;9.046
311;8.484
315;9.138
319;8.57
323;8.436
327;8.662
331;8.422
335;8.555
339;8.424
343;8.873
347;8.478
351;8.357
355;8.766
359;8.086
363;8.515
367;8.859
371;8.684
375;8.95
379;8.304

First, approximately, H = 0.73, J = 0.36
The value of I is 1.10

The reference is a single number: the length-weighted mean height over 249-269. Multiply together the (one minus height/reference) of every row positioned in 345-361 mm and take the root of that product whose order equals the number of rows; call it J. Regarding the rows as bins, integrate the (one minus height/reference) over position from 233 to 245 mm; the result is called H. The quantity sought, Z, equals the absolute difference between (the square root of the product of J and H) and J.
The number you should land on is 0.16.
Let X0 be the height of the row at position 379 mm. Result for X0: 8.304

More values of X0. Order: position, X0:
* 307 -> 9.046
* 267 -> 9.425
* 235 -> 8.716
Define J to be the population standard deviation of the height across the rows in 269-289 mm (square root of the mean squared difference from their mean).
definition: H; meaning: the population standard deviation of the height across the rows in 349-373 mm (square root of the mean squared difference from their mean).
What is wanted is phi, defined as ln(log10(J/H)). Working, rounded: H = 0.26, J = 0.517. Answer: -1.2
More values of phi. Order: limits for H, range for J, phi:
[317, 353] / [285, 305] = -0.7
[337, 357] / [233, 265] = -0.6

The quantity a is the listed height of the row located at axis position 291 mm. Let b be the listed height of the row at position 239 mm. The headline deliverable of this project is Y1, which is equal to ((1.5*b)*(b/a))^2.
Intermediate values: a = 9.604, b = 8.353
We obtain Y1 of 119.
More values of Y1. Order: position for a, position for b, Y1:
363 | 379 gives 148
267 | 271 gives 163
